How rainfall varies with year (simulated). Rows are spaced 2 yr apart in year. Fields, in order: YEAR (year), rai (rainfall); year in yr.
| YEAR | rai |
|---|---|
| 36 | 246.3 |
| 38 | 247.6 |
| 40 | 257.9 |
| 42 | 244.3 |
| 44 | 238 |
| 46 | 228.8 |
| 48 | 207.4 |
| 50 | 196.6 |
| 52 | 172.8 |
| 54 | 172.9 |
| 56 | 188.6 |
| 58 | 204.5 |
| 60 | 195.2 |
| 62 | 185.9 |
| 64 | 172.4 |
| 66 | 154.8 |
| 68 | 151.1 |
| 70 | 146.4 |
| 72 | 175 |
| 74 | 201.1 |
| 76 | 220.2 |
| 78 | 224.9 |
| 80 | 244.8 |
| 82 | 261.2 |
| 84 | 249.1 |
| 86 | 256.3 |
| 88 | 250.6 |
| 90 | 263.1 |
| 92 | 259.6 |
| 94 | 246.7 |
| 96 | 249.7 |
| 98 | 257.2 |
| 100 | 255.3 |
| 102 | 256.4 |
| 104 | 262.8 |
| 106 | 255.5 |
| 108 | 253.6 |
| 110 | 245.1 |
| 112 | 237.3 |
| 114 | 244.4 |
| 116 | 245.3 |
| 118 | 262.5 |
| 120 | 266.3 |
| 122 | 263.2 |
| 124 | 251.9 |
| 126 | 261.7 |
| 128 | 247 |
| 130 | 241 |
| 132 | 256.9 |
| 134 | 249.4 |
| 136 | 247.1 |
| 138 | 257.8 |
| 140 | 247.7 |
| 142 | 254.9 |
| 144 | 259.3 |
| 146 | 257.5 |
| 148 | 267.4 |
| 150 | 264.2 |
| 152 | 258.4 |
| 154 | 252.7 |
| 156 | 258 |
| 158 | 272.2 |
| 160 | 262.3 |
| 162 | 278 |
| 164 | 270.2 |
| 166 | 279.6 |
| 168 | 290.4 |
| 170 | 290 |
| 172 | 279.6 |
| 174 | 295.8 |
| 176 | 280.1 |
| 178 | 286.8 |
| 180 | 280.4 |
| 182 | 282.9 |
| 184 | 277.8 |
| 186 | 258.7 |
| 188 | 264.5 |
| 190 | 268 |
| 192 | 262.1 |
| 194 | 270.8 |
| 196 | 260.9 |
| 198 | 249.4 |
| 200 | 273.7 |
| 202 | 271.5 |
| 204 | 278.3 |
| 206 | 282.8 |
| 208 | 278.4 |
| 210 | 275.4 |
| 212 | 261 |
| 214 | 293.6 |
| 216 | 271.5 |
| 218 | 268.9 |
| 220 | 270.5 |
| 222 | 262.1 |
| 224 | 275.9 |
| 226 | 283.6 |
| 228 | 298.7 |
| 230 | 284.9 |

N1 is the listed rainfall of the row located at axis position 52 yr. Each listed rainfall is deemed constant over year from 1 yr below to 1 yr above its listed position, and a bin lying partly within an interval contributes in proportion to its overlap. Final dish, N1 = 172.8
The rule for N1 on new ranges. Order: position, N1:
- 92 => 259.6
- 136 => 247.1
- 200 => 273.7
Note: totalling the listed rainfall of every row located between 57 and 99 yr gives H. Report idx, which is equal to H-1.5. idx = 4568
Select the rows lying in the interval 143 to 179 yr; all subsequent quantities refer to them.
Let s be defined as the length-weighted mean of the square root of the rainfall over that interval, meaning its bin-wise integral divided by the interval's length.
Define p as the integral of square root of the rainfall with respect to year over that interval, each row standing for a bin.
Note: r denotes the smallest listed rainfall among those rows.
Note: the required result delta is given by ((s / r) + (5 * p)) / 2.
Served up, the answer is 1485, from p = 594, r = 252.7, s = 16.5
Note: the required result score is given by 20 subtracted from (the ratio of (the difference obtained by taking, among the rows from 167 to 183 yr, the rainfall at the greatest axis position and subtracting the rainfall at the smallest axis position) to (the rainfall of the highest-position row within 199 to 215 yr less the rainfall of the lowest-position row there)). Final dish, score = -20.4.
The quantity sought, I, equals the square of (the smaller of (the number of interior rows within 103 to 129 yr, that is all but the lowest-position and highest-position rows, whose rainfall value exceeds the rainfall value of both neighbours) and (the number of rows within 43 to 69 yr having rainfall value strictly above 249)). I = 0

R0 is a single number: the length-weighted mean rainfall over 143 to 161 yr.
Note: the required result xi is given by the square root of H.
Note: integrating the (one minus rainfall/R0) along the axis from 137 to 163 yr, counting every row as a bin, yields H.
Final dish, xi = 0.23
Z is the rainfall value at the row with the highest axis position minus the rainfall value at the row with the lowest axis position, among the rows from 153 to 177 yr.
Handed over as 27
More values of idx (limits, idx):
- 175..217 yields 5727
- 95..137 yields 5308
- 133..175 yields 5591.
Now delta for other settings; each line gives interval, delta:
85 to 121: 1434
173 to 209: 1488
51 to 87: 1264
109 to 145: 1429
